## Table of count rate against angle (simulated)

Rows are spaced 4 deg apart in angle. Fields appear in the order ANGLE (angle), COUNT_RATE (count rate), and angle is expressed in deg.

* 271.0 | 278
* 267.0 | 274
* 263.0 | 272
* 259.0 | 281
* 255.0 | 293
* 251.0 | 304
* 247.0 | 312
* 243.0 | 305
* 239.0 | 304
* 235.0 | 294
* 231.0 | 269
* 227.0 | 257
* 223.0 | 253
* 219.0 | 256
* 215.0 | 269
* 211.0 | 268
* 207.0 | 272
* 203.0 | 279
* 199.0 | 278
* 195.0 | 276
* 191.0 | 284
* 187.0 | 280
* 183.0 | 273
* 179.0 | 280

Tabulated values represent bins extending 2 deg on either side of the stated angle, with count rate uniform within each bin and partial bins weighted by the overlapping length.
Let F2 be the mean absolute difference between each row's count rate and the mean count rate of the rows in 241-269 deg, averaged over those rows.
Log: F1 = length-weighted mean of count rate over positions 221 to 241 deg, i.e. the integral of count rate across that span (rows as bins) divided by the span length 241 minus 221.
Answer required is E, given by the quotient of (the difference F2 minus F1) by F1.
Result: -0.95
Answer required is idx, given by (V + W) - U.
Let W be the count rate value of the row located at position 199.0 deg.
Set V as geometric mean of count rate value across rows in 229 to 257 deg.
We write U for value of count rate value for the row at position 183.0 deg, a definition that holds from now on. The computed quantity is 302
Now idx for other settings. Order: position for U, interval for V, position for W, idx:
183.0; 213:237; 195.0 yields 269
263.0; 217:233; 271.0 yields 265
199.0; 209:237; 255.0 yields 281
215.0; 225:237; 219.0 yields 260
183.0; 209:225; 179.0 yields 268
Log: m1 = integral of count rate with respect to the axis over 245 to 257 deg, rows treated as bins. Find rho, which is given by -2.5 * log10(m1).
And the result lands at -8.90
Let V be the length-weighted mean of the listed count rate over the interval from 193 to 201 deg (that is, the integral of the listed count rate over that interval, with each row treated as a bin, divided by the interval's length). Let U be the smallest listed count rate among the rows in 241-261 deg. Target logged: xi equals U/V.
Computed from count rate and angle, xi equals 1.01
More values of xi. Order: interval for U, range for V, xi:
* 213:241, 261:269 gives 0.93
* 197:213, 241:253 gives 0.87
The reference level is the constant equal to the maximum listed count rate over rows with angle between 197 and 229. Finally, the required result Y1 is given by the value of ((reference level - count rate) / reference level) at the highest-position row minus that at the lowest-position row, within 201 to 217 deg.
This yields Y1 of 0.04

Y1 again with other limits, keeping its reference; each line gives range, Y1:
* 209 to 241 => -0.13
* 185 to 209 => 0.03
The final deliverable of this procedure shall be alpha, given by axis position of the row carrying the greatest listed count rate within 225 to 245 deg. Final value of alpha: 243.0 deg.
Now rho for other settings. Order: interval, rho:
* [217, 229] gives -8.72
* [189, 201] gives -8.81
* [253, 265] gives -8.82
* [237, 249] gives -8.92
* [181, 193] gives -8.81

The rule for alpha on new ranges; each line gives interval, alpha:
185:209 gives 191.0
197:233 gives 203.0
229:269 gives 247.0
